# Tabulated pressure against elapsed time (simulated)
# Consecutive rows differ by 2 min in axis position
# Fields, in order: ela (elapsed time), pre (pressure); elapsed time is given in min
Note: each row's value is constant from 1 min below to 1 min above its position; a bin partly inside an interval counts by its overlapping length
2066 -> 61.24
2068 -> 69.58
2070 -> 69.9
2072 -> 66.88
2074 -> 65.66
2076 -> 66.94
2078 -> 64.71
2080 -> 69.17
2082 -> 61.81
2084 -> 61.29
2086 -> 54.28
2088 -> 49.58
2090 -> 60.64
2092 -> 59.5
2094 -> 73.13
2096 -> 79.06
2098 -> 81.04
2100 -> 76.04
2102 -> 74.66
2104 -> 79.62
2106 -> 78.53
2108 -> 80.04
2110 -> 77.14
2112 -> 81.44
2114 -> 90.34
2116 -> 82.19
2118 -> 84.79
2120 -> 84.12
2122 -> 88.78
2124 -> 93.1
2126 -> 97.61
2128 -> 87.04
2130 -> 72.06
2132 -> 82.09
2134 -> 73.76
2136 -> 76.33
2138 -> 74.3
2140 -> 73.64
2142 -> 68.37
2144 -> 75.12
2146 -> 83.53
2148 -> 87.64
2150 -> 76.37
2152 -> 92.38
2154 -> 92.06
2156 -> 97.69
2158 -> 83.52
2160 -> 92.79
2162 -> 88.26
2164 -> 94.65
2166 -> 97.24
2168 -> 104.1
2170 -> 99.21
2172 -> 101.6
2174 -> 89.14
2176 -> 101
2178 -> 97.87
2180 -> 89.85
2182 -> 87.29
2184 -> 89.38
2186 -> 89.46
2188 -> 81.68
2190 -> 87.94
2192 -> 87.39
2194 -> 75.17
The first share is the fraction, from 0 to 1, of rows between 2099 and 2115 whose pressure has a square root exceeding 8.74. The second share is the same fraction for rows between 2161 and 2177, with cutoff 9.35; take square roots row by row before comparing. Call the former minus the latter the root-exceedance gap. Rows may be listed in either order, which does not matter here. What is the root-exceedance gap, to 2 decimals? -0.25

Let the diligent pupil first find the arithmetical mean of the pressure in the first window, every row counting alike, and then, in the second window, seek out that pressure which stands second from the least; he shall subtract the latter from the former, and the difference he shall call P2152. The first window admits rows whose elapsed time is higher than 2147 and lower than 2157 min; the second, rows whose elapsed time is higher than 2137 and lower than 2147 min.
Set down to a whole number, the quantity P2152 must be 16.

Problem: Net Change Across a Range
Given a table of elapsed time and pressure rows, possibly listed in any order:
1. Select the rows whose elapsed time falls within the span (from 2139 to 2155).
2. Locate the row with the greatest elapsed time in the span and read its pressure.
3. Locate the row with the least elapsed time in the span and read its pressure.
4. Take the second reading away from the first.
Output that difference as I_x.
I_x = 18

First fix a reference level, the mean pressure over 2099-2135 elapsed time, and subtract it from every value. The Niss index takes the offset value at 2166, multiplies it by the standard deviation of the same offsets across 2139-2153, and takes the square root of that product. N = 11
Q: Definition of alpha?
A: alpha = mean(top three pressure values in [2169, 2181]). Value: 101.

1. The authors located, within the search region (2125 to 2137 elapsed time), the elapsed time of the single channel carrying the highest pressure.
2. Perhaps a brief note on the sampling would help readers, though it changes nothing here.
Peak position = 2126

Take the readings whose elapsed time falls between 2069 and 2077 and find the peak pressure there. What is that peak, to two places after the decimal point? 69.90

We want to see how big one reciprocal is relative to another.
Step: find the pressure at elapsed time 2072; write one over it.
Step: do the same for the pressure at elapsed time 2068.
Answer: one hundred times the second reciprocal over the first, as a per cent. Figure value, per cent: 96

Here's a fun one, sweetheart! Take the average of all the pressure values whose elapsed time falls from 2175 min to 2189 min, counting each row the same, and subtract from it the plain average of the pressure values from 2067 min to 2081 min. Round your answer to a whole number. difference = 23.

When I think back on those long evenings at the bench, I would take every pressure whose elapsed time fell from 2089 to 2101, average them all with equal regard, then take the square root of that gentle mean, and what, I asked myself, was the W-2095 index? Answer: 8.5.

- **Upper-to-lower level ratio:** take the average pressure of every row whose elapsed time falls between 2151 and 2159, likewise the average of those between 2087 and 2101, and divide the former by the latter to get 1.34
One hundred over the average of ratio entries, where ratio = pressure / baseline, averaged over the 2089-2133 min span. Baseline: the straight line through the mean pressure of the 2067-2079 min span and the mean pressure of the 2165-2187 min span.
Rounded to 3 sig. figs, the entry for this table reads 96.9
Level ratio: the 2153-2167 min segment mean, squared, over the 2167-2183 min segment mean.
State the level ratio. 89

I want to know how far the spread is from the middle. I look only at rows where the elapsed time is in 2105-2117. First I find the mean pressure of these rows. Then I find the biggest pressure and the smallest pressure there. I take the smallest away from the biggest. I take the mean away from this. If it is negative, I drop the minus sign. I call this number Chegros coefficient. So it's 68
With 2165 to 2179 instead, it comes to 84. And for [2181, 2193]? 79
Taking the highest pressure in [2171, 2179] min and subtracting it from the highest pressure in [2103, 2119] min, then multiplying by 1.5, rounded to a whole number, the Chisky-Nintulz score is -17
